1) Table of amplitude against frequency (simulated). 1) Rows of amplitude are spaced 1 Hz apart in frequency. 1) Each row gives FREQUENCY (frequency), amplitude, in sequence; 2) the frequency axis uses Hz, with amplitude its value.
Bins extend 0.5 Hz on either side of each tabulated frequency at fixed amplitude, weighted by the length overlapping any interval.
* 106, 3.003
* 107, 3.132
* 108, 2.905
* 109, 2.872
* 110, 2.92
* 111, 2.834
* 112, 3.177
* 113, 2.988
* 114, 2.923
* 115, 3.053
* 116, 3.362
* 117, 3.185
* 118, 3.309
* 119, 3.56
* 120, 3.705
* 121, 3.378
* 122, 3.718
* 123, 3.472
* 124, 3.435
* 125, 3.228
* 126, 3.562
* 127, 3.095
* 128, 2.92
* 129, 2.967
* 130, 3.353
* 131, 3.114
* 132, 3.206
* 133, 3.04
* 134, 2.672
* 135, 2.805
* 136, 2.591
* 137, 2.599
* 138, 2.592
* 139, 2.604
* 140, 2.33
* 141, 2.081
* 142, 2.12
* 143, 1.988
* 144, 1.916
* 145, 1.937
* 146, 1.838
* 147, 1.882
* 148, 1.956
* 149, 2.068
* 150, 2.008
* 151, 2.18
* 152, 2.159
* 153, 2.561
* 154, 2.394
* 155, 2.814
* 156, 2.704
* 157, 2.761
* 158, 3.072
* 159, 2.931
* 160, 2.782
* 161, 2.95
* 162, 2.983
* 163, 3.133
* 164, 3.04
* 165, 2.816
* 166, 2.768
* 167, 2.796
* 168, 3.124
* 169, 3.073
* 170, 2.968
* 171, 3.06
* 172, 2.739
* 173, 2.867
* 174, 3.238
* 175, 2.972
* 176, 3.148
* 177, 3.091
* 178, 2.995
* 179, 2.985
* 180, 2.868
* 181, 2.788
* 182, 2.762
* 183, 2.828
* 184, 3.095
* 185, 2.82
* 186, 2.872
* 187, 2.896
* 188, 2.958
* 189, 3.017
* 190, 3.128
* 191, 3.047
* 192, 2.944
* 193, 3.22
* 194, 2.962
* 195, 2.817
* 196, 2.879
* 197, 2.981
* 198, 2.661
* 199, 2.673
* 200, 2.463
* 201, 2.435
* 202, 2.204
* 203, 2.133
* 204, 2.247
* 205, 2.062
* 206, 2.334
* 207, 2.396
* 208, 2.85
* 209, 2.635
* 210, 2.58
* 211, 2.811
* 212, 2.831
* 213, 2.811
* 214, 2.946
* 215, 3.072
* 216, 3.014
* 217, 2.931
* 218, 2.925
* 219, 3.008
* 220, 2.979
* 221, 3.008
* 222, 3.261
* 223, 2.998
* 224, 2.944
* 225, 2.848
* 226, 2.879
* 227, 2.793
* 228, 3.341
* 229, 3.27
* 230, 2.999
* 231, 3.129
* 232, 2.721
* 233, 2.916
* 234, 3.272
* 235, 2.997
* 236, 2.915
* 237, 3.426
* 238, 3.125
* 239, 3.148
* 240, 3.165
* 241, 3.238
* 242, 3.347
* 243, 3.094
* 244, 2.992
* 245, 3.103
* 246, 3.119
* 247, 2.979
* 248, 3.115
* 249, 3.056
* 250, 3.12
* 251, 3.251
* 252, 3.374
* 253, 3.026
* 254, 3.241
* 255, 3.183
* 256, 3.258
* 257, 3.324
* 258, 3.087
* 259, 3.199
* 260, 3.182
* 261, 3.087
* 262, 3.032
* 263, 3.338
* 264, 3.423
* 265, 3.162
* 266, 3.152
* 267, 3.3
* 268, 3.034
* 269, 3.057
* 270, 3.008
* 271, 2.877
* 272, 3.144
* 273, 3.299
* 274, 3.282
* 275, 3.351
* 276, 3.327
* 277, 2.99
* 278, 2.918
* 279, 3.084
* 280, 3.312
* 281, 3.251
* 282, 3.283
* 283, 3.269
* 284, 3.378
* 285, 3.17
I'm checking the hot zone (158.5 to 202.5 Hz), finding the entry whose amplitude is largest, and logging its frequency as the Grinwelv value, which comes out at 174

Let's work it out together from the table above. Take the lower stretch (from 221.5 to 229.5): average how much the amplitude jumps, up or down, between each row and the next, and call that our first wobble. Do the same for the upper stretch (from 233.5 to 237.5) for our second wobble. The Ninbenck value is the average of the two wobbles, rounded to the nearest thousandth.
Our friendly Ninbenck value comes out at 0.227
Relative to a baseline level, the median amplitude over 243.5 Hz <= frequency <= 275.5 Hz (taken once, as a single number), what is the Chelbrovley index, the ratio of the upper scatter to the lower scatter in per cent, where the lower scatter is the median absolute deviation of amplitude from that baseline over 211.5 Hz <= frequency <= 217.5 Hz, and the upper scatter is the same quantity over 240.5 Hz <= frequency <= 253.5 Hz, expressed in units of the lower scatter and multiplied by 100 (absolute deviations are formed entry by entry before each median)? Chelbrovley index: 44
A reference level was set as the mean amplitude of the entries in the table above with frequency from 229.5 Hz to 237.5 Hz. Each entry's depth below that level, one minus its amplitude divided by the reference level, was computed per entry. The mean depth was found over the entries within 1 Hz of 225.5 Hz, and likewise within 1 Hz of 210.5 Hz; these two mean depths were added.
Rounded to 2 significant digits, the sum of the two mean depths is 0.18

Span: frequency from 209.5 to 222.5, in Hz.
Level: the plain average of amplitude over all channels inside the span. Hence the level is 2.94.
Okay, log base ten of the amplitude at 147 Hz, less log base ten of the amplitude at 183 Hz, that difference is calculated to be -0.18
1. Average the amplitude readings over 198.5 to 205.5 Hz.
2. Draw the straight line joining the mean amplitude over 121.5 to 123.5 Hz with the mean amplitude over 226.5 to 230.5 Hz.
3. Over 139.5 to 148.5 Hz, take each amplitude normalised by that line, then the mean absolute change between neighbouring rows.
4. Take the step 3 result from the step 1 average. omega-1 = 2.29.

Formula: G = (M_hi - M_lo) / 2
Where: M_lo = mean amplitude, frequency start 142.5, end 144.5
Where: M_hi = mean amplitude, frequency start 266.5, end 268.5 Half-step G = 0.61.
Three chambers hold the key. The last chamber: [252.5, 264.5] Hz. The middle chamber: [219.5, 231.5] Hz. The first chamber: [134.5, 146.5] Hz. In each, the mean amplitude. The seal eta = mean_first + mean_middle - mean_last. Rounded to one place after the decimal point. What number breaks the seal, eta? 2.1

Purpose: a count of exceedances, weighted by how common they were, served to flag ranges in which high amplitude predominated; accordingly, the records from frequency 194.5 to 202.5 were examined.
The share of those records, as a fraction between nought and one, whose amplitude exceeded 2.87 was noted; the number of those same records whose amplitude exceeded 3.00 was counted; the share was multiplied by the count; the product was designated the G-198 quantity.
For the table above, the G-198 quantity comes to 0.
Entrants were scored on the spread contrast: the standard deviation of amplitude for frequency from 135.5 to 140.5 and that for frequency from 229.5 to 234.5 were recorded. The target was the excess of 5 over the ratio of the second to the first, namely 3.2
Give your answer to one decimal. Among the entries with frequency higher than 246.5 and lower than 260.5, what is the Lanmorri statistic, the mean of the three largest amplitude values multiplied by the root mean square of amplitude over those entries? 10.5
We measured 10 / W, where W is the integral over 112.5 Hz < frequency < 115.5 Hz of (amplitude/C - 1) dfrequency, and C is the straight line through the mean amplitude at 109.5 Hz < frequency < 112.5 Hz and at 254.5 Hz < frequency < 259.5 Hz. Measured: 1604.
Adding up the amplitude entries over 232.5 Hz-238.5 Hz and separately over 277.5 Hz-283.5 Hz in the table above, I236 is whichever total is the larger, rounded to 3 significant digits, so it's 19.1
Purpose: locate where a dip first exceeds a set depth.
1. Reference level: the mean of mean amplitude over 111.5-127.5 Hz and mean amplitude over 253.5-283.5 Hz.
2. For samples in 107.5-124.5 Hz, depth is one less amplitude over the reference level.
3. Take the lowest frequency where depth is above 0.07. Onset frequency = 108 Hz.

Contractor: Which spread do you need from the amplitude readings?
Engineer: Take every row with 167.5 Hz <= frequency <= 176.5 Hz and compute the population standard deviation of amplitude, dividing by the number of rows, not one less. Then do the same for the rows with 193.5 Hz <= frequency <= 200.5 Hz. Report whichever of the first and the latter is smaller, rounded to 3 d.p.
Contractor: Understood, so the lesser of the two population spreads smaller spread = 0.144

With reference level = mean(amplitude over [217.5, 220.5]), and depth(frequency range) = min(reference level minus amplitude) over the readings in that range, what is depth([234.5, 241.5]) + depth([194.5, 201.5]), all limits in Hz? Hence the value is -0.5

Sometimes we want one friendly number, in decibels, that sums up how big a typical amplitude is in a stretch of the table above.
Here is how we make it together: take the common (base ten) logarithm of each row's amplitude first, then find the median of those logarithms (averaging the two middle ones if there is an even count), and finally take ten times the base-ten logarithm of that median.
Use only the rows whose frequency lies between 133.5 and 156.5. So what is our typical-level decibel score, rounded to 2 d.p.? -4.70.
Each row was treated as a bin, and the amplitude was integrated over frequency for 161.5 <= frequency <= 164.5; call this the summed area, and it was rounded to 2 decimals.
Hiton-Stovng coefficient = 9.16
